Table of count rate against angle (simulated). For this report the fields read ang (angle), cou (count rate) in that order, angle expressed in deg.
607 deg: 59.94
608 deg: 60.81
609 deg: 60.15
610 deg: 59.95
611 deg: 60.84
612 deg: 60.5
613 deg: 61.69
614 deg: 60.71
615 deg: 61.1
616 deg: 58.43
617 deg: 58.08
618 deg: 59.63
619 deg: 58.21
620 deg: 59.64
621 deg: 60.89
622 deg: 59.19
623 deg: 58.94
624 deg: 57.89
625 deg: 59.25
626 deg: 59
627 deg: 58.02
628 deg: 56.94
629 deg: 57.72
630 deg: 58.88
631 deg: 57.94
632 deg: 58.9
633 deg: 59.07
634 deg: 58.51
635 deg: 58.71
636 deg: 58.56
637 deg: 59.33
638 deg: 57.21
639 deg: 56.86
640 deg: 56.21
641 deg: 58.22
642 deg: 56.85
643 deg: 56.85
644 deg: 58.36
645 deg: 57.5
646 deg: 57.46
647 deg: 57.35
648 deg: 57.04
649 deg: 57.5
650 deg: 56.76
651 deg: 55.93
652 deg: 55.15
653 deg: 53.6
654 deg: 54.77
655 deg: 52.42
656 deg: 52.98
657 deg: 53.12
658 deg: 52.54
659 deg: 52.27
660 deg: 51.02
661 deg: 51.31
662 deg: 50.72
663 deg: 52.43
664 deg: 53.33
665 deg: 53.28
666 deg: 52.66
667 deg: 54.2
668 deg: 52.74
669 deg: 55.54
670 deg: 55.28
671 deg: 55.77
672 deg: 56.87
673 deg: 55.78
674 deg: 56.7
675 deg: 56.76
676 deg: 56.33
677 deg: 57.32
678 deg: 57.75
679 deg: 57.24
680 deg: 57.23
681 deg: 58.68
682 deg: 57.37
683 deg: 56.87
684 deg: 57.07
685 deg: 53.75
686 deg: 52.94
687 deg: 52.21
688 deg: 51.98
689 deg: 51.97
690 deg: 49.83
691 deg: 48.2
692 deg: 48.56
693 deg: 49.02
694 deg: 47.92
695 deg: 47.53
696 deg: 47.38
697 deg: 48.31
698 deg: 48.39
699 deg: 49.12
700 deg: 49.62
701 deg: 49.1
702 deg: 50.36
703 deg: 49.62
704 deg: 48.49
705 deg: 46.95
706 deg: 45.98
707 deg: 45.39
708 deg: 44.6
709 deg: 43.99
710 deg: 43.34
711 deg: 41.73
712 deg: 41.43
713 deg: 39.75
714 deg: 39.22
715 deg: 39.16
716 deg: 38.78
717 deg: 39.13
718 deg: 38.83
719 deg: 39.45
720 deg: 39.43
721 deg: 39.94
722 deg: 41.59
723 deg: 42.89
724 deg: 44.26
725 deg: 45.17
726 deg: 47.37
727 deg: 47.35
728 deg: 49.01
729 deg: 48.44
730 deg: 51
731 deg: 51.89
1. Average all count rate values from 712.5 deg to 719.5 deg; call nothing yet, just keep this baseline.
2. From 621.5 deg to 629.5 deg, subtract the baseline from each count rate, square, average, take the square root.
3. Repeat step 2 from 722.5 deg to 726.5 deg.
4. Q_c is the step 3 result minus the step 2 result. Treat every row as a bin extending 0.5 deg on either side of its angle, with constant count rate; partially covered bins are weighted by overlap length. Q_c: -13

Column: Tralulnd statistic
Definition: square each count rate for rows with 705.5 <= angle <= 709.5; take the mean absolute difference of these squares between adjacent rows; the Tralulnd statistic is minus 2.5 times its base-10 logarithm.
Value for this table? -4.44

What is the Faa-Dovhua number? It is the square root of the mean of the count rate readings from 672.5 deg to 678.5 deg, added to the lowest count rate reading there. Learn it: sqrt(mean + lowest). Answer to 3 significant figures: 10.6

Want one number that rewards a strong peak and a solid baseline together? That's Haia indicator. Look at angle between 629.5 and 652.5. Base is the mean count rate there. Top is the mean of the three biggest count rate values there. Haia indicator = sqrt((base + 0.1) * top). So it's 58.4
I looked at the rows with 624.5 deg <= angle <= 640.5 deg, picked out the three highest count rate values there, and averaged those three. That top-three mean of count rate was 59.2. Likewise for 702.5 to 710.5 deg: 48.4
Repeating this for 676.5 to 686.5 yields 57.9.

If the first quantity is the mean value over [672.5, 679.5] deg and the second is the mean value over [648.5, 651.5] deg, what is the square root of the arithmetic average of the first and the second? 7.54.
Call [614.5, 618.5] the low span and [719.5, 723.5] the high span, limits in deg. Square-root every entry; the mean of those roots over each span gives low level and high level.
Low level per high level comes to 1.20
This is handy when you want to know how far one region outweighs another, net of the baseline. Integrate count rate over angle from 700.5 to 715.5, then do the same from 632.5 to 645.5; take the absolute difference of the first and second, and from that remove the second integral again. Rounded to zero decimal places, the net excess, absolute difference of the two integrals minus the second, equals -669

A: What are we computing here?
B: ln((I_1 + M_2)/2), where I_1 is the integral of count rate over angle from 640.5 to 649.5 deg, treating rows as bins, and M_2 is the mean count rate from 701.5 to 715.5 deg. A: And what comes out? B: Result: 5.64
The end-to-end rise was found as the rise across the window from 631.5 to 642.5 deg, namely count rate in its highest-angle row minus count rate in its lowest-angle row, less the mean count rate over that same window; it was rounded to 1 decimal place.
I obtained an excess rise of -60.1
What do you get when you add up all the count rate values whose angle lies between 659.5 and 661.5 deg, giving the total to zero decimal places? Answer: 102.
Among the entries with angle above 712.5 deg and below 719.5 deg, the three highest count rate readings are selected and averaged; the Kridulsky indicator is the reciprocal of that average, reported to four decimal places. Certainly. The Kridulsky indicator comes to 0.0253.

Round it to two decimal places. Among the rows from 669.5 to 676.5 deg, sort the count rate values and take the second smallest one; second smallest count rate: 55.77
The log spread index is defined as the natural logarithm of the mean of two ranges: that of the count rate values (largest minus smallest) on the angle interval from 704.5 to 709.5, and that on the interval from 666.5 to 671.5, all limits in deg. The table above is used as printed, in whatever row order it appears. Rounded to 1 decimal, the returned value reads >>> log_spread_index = 1.1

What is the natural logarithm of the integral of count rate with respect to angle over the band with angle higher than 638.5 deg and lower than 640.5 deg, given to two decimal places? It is 4.73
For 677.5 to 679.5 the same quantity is 4.74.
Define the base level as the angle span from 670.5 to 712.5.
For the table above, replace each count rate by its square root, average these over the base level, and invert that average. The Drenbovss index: 0.140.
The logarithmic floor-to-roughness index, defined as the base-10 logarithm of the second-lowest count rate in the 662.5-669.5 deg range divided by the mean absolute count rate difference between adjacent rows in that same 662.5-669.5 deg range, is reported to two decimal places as 1.63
